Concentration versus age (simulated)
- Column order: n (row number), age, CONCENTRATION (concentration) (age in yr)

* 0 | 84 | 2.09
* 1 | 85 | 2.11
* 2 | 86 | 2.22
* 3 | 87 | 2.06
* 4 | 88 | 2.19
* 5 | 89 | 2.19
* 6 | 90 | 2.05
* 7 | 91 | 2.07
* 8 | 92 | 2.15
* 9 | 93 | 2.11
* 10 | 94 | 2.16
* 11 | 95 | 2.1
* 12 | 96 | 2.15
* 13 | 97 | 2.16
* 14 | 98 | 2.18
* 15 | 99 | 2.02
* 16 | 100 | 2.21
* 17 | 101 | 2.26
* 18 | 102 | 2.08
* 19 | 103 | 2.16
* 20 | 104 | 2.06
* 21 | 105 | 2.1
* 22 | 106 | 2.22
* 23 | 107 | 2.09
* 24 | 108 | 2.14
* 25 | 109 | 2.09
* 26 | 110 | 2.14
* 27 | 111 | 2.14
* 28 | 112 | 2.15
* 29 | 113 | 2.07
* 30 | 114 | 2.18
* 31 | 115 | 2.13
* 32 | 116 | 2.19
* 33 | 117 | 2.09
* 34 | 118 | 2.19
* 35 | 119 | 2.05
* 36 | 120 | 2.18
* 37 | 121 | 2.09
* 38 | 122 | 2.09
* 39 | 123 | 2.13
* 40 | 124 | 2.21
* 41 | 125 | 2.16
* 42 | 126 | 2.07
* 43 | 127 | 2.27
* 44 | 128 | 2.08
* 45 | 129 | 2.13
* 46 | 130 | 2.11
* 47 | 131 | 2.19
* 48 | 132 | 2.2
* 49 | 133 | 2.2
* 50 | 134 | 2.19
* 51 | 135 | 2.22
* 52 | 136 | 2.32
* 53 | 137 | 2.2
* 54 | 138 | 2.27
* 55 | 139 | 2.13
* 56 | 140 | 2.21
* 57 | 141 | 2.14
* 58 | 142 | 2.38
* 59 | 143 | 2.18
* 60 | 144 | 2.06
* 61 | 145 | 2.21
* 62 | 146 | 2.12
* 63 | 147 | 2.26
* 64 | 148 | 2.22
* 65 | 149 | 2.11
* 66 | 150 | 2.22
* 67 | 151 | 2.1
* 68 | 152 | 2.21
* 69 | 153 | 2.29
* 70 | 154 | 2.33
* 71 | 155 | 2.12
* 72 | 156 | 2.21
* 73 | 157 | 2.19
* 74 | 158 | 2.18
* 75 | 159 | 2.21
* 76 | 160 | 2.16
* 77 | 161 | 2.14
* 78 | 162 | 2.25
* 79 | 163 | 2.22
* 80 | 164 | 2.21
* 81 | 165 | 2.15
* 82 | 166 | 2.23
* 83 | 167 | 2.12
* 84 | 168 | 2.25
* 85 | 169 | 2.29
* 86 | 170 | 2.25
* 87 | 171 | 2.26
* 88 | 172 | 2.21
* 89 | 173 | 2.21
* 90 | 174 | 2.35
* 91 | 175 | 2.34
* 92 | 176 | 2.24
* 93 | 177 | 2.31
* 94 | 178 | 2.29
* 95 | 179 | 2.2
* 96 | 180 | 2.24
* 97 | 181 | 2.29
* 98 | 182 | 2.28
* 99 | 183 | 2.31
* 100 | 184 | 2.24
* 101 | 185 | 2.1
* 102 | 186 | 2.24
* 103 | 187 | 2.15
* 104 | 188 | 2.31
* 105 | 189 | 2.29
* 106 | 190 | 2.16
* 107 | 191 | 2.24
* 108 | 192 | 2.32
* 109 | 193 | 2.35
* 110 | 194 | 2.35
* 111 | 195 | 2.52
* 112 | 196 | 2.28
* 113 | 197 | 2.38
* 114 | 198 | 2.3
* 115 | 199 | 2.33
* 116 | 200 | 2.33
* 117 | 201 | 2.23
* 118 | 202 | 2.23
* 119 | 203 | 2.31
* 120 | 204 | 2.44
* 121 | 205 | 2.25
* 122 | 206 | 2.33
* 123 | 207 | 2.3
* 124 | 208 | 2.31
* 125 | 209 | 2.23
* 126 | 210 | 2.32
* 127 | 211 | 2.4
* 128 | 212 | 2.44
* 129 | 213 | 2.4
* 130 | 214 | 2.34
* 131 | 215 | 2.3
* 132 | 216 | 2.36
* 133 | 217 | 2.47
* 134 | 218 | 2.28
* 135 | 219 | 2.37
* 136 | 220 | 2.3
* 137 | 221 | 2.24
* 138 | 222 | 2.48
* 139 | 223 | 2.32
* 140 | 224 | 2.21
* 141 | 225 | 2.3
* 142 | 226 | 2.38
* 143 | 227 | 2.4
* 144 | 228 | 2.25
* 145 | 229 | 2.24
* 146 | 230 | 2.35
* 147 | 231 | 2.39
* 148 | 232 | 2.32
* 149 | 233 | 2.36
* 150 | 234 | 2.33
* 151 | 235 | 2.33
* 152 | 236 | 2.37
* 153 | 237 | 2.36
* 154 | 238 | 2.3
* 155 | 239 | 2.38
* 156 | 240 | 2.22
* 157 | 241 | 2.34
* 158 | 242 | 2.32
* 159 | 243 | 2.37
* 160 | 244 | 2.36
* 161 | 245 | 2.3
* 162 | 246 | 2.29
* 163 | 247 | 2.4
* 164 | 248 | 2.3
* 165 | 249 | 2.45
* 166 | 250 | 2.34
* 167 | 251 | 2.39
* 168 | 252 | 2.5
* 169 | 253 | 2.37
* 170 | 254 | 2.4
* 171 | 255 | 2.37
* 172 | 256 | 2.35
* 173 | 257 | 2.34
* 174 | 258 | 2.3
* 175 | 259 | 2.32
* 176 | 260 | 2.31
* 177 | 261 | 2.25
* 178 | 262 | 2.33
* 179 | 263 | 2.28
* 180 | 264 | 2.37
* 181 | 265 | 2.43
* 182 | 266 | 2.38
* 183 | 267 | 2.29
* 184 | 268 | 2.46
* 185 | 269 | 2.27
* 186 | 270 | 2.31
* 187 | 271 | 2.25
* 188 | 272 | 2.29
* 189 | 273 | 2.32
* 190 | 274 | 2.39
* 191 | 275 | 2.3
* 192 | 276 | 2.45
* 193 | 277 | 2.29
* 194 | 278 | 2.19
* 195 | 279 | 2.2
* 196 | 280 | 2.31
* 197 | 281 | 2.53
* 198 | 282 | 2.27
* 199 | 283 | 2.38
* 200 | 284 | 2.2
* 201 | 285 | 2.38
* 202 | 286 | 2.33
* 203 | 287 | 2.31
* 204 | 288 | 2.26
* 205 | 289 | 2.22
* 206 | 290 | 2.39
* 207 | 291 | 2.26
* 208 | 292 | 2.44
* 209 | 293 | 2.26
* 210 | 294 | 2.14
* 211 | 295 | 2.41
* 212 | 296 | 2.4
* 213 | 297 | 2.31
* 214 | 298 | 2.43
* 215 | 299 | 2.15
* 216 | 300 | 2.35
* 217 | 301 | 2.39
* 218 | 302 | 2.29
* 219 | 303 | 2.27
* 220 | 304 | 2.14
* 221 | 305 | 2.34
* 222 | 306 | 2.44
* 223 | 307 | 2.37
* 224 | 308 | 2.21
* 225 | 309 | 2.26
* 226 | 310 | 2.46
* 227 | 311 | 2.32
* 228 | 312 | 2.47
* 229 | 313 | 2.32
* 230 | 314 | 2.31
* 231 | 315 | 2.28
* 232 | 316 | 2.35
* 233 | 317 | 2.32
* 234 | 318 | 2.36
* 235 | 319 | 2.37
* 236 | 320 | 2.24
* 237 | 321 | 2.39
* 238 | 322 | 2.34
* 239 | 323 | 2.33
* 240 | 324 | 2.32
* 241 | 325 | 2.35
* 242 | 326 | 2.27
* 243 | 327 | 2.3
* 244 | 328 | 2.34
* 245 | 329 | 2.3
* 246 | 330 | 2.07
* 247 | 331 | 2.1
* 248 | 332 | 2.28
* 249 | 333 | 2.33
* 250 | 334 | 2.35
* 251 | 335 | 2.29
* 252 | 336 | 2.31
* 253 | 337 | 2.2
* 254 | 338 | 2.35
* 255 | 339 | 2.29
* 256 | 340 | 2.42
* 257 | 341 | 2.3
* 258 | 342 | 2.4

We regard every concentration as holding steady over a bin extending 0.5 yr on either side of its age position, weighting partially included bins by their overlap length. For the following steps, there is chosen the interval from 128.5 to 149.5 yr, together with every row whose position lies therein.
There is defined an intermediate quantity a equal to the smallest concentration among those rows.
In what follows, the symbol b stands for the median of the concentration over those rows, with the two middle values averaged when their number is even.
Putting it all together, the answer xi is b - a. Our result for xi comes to 0.14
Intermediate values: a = 2.06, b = 2.20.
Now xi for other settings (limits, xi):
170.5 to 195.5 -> 0.18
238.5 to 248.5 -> 0.11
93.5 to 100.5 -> 0.14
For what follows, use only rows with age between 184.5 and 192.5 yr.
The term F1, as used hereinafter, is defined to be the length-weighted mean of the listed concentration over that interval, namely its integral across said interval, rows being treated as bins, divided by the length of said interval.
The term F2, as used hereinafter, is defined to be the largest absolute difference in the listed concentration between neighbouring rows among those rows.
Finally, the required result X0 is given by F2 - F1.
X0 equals -2.07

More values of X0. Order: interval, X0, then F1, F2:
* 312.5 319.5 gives -2.26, 2.33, 0.070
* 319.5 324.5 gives -2.17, 2.32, 0.150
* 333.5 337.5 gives -2.18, 2.29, 0.110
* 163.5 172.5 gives -2.09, 2.22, 0.130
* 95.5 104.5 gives -1.95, 2.14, 0.190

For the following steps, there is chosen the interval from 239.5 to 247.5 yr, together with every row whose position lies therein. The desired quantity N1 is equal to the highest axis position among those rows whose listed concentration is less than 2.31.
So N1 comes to 246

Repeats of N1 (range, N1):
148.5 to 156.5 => 156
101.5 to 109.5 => 109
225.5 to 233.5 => 229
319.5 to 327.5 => 327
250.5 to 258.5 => 258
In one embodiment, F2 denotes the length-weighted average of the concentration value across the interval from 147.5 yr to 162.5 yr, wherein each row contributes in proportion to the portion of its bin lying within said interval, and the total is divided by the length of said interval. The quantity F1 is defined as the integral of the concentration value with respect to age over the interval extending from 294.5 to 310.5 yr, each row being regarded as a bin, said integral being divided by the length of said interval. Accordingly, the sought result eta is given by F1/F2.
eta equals 1.06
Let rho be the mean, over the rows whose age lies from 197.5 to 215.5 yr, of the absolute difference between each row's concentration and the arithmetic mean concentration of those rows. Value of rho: 0.049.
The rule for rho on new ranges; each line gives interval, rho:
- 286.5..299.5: 0.084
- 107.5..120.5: 0.037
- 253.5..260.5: 0.027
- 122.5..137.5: 0.052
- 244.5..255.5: 0.049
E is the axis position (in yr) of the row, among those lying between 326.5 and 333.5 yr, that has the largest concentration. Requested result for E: 328 yr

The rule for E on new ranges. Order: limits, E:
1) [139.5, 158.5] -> 142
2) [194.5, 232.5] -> 195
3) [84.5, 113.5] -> 101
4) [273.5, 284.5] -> 281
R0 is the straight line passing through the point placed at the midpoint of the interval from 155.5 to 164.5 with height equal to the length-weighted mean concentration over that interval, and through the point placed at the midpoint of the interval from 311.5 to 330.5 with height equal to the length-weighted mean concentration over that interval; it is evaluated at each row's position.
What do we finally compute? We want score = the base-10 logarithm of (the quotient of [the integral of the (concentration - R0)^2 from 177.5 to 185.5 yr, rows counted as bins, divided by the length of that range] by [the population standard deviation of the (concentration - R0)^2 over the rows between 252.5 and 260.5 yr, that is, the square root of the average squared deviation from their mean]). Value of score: 0.0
